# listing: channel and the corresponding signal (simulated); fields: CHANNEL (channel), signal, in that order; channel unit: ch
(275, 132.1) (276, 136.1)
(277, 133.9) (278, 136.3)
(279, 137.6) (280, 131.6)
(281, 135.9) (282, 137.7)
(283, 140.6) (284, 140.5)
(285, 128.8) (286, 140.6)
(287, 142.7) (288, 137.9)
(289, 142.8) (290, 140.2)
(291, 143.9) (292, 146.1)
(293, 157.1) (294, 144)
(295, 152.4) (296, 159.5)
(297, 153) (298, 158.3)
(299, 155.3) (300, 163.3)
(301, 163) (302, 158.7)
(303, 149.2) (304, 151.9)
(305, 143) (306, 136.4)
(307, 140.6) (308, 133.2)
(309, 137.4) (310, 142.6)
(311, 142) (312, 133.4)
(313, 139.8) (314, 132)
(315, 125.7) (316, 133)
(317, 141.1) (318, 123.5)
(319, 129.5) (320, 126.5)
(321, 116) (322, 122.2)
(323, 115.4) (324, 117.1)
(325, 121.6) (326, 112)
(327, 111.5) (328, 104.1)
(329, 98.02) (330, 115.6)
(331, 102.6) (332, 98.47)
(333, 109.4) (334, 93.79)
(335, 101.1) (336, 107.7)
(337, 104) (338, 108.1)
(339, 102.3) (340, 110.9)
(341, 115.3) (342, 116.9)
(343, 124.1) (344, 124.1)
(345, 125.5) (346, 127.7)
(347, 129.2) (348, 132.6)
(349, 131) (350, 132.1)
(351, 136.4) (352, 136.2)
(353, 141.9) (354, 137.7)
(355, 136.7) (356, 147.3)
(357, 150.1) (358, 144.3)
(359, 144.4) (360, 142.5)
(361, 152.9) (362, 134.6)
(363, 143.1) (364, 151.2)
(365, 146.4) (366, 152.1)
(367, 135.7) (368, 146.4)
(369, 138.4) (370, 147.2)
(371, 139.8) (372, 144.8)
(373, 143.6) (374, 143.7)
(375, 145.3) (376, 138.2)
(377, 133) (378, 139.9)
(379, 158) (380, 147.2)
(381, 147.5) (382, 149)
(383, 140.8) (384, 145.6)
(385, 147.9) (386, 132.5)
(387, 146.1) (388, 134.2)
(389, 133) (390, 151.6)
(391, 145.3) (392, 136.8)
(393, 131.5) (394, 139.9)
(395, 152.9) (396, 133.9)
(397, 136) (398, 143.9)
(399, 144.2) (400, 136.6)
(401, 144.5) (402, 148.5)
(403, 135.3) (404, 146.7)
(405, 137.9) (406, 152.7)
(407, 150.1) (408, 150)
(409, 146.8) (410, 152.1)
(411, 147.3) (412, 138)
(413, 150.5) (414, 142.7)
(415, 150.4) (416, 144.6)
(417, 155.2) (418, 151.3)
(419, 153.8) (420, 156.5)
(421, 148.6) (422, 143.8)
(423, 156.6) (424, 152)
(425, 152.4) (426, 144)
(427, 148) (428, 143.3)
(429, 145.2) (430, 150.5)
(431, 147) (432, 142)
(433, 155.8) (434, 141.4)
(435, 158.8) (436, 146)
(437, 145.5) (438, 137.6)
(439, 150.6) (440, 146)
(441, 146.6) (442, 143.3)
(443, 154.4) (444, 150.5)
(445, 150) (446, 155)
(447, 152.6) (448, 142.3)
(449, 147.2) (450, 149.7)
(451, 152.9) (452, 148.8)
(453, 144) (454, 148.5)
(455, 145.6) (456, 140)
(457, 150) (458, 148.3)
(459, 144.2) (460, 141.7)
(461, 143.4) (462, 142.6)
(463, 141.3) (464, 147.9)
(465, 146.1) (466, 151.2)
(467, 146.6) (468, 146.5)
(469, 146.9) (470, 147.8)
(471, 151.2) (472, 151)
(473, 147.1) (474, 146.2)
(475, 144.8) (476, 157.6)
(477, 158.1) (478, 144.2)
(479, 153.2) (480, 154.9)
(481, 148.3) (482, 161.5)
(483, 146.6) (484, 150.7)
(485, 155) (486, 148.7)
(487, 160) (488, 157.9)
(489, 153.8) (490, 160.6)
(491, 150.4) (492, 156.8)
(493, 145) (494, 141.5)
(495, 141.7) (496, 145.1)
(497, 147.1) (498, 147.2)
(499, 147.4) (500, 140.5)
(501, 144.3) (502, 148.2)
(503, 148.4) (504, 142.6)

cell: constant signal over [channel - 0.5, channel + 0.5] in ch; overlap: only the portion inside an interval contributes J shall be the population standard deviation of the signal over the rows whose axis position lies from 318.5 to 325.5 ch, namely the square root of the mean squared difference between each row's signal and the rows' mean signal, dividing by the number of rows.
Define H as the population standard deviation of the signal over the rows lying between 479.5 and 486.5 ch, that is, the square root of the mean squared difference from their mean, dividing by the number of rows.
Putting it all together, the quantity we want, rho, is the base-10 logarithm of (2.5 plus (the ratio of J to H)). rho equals 0.549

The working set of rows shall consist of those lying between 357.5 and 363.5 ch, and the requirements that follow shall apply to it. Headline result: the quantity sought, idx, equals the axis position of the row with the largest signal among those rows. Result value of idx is 361 ch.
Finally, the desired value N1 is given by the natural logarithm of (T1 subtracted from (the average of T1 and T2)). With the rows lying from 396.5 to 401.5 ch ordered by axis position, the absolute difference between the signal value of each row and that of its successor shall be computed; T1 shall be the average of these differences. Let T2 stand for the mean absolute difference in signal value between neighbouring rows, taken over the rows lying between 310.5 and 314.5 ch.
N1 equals -0.2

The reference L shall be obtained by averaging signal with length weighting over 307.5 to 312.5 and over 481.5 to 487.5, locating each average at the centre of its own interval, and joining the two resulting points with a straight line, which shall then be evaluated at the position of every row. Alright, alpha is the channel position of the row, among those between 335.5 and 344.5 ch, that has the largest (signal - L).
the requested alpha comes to 343 ch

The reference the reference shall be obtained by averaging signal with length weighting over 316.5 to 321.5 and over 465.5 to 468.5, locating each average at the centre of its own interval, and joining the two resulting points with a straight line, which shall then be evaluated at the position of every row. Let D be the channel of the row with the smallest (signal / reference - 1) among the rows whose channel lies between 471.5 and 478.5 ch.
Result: 478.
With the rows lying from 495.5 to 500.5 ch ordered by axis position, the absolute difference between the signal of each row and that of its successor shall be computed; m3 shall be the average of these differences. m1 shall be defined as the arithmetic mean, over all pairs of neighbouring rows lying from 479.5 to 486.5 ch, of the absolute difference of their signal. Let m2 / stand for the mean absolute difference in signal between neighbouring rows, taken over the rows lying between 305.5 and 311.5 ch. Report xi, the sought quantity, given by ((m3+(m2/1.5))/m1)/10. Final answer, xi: 0.06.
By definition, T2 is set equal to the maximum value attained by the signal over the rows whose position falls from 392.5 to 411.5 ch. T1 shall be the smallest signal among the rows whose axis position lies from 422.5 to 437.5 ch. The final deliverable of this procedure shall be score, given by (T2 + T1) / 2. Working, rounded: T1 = 141.4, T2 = 152.9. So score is 147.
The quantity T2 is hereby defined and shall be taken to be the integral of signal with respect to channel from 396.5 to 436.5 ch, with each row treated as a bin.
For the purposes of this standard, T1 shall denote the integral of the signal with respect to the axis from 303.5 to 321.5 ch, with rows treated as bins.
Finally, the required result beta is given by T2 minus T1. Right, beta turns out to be 3463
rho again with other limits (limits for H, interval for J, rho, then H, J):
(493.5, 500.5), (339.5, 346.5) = 0.659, 2.8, 5.8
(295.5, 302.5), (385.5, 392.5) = 0.656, 3.5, 7.1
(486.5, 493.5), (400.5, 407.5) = 0.560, 5.2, 5.9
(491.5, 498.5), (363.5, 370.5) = 0.568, 4.8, 5.7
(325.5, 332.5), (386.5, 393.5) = 0.558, 6.5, 7.2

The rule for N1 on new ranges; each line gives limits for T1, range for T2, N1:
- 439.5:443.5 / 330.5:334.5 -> 1.0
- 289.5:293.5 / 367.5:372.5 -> -0.2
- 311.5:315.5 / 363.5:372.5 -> -0.3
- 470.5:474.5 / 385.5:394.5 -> 1.3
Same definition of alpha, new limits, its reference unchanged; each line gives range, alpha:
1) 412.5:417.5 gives 417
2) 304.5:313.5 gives 305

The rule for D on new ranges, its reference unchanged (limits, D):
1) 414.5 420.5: 416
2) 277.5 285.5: 285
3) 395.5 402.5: 396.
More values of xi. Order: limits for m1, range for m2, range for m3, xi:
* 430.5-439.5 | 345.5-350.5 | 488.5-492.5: 0.09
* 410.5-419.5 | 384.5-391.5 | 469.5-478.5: 0.16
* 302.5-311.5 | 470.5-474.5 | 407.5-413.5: 0.16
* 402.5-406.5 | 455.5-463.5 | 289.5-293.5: 0.07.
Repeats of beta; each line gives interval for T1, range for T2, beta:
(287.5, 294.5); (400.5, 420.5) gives 1943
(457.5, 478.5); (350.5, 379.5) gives 1057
